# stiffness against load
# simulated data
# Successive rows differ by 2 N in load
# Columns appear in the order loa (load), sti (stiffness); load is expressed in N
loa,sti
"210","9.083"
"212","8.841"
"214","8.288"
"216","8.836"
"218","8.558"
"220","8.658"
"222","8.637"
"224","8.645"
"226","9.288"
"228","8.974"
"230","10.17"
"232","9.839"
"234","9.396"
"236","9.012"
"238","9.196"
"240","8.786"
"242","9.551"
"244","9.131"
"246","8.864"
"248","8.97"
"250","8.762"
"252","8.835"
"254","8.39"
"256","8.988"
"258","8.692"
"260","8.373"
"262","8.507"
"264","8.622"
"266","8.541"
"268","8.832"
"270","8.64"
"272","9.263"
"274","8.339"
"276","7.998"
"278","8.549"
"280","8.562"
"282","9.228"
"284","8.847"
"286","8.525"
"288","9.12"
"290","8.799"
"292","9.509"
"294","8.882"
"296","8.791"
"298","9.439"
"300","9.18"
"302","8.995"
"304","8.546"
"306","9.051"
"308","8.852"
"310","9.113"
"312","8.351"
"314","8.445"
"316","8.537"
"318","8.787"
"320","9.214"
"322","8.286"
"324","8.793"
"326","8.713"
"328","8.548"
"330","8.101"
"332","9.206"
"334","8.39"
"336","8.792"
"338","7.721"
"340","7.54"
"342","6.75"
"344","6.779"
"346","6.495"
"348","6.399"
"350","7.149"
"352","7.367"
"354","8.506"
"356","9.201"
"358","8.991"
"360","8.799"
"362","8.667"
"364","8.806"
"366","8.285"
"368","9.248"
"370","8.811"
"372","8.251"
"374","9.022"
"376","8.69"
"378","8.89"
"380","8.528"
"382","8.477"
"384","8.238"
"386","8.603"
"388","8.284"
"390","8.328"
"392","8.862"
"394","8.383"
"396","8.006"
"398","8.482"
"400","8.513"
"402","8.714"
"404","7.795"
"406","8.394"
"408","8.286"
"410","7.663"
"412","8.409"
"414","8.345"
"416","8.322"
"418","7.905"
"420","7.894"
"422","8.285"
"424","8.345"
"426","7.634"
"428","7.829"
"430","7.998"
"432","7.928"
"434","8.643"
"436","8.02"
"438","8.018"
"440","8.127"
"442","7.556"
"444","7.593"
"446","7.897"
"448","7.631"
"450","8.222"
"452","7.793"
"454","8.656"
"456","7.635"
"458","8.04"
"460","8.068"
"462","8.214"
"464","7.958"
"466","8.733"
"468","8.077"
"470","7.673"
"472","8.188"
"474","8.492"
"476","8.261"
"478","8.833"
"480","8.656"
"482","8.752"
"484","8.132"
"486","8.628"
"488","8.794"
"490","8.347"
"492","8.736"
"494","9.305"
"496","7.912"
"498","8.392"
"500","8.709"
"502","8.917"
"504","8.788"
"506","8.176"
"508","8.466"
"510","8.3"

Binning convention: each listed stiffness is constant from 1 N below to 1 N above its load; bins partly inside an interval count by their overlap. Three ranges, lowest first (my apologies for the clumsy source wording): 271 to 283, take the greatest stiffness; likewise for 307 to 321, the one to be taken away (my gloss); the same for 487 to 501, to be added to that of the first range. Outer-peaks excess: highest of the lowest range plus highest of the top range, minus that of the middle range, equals 9.4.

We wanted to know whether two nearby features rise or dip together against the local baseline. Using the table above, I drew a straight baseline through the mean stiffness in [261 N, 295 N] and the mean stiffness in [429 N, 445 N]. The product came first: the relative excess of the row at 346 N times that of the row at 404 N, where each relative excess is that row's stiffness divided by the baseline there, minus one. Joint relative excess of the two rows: 0.010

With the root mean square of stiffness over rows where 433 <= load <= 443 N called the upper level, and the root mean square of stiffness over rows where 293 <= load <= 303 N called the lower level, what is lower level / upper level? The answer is 1.12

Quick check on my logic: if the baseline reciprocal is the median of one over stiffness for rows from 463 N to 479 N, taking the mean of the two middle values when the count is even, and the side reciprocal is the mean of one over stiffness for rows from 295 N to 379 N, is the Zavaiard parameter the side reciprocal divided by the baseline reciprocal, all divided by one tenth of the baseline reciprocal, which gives 80.9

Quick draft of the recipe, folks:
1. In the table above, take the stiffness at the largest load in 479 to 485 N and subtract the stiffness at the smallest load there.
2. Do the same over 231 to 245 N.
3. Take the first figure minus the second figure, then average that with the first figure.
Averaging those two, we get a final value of -0.17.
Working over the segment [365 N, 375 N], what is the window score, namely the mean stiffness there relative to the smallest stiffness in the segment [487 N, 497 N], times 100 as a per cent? 110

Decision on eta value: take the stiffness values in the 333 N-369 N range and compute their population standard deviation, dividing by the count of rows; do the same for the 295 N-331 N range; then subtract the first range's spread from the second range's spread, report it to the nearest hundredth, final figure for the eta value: -0.60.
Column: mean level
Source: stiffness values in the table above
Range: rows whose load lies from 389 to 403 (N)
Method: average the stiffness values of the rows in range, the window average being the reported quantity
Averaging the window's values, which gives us 8.47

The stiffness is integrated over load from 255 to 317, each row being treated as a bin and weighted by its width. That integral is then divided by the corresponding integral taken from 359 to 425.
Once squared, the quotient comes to 0.95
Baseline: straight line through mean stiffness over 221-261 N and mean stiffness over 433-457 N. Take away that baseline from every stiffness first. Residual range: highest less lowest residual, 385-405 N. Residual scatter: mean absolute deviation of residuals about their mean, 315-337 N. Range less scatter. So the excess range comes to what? 0.74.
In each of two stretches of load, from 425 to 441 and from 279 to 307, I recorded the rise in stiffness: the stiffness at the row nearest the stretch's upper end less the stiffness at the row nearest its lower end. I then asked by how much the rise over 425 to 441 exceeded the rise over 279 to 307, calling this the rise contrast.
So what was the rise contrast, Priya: 0.0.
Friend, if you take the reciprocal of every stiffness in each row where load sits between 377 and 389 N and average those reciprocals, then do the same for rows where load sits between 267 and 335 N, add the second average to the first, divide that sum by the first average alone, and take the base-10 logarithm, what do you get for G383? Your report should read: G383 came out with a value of 0.294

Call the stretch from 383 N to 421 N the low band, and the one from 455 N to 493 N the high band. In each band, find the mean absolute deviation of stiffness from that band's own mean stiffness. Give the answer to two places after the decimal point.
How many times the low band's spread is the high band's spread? 1.37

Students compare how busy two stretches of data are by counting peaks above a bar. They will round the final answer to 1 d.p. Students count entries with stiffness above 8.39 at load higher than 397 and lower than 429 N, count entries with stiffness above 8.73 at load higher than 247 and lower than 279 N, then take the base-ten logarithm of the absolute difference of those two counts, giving 0.0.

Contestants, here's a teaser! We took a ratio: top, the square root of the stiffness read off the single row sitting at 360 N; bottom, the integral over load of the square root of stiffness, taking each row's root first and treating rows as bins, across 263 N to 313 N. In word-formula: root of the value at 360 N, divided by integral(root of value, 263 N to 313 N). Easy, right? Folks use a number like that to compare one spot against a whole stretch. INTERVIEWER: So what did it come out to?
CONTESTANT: 0.0200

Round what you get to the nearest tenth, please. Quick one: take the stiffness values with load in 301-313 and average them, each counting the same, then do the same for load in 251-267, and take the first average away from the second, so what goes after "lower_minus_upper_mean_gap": -0.2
